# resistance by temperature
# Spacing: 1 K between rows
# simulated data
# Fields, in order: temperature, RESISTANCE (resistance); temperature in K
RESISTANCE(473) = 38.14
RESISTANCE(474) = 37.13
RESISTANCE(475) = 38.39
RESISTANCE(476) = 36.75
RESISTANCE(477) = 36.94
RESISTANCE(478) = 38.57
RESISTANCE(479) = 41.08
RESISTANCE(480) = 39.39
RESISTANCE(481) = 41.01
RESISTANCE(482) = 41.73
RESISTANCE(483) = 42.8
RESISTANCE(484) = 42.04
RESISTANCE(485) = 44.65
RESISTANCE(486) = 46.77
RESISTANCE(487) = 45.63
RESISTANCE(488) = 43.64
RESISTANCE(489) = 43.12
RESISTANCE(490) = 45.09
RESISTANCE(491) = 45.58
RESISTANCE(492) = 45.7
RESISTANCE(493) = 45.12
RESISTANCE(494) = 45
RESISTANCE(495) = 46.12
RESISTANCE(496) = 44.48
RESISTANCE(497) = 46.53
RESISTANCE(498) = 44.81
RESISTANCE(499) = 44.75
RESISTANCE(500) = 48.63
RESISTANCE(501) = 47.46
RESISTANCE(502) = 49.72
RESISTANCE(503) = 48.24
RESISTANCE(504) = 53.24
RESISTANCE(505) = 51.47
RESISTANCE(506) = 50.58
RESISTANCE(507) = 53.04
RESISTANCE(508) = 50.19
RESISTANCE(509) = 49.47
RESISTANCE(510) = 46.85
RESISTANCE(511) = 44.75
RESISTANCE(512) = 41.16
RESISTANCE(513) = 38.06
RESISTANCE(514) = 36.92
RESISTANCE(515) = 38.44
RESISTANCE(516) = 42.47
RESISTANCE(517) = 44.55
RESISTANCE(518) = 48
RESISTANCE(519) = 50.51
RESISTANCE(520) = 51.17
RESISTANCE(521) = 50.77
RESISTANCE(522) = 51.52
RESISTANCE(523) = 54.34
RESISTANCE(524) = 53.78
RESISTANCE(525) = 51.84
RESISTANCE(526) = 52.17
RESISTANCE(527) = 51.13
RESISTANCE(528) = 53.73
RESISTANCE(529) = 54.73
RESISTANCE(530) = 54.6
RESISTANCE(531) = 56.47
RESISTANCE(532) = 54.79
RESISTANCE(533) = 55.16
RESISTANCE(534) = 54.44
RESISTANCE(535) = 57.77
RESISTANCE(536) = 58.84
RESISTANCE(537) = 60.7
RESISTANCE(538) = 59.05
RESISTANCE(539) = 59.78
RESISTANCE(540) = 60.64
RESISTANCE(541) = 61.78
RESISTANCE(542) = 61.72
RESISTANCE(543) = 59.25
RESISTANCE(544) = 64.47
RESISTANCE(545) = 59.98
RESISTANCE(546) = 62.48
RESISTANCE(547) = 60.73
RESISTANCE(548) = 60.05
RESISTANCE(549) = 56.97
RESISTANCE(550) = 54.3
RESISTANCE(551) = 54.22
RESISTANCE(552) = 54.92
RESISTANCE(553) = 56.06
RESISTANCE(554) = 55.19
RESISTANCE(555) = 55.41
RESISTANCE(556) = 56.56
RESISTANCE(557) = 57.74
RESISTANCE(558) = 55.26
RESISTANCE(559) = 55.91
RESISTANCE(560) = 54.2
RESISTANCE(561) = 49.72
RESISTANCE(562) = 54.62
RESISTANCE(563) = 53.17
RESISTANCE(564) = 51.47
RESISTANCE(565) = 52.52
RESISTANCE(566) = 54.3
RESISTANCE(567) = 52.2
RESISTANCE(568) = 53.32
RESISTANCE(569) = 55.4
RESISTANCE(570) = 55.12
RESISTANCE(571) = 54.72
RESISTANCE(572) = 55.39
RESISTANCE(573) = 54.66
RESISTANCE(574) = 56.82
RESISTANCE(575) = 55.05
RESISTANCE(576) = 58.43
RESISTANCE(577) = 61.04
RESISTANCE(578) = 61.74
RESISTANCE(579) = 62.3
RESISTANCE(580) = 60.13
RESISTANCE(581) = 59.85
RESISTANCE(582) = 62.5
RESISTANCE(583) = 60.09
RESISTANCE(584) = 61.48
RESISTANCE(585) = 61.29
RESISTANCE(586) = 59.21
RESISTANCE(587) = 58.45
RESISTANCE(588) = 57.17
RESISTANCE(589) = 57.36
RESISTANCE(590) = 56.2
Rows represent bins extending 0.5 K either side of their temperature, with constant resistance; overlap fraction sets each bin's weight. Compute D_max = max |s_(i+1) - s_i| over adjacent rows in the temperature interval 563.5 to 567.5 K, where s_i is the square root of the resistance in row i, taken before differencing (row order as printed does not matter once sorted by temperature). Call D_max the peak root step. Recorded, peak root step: 0.144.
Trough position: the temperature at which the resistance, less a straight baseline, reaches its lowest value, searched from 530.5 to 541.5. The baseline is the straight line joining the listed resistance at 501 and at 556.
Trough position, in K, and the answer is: 534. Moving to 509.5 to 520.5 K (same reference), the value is 514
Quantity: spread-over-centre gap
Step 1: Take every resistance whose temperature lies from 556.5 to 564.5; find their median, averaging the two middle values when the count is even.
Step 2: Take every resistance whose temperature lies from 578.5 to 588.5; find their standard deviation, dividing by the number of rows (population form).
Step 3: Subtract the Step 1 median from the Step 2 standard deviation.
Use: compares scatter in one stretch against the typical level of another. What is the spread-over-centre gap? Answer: -53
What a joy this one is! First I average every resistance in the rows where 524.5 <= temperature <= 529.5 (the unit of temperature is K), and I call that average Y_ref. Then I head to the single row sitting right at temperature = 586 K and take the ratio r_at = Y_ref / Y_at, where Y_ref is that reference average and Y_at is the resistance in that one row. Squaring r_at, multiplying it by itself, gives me 0.79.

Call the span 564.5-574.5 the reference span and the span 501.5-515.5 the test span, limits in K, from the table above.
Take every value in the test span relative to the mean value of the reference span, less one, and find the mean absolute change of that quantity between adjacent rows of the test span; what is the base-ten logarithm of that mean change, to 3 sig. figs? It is -1.38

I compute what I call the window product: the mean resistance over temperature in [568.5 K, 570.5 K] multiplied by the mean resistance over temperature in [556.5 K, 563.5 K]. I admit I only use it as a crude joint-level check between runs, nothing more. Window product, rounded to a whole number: 3005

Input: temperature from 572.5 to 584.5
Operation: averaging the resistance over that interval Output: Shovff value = 60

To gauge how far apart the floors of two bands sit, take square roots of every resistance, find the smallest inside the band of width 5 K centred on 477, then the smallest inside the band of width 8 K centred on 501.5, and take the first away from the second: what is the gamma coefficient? 0.6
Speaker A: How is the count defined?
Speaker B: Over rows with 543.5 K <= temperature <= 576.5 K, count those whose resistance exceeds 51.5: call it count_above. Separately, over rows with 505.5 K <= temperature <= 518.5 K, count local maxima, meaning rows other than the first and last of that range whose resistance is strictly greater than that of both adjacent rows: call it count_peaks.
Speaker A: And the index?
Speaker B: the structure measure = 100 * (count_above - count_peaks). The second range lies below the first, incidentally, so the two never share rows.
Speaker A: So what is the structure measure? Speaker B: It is 3000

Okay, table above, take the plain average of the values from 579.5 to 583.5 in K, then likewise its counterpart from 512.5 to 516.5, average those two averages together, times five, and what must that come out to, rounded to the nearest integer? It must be 249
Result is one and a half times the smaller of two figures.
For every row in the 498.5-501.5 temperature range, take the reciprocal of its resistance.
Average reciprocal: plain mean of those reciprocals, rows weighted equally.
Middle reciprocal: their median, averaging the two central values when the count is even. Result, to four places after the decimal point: 0.0316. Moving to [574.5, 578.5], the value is 0.0251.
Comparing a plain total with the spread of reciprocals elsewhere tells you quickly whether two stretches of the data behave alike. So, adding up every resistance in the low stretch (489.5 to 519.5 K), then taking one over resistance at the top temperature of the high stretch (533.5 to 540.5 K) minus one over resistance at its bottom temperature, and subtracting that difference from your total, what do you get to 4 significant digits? 1387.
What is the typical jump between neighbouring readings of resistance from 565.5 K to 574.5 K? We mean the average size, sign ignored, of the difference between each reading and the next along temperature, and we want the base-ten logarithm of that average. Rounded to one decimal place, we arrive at 0.1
